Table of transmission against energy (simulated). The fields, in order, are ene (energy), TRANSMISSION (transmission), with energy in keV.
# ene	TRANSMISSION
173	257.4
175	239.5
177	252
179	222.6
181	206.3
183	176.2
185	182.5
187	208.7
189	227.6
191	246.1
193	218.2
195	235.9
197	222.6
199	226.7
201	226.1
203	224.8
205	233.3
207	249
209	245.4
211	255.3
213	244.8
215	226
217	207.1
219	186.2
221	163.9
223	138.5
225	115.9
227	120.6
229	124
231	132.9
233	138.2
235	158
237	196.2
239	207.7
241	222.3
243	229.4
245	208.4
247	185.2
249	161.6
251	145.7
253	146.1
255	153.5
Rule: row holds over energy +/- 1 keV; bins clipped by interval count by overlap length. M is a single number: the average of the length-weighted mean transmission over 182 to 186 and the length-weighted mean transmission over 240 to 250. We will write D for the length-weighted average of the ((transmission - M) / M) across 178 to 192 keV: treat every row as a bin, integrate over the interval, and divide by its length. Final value 0.1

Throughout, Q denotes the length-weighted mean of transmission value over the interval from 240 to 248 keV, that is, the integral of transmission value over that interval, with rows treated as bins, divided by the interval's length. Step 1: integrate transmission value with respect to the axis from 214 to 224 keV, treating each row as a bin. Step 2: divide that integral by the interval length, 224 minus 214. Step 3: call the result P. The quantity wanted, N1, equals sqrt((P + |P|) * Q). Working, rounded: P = 184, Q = 211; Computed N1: 279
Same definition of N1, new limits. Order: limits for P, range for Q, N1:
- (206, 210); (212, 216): 341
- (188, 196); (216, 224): 284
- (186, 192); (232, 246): 297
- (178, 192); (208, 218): 315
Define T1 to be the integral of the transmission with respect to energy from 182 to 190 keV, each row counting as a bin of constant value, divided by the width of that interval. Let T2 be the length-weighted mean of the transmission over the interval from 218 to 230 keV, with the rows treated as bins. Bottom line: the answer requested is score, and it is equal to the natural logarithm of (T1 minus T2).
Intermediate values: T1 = 199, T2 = 142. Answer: 4.05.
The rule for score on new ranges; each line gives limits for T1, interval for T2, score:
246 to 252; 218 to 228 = 2.95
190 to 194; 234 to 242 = 3.59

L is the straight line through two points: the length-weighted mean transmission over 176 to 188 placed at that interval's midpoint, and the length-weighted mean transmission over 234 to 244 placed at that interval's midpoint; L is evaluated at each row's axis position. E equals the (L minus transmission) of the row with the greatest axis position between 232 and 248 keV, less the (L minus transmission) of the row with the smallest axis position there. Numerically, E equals -48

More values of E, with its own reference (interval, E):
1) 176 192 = 5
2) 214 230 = 101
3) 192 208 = -32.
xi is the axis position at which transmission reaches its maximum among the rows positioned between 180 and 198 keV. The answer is 191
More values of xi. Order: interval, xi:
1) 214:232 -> 215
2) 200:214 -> 211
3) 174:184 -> 177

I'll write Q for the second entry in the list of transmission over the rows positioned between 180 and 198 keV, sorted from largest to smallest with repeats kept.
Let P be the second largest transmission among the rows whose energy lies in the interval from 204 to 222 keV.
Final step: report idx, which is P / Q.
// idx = 1.06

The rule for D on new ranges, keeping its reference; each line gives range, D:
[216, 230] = -0.2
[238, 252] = 0.0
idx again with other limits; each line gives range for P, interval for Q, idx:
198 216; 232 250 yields 1.12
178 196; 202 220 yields 0.95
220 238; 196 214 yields 0.66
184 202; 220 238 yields 1.44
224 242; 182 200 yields 0.88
